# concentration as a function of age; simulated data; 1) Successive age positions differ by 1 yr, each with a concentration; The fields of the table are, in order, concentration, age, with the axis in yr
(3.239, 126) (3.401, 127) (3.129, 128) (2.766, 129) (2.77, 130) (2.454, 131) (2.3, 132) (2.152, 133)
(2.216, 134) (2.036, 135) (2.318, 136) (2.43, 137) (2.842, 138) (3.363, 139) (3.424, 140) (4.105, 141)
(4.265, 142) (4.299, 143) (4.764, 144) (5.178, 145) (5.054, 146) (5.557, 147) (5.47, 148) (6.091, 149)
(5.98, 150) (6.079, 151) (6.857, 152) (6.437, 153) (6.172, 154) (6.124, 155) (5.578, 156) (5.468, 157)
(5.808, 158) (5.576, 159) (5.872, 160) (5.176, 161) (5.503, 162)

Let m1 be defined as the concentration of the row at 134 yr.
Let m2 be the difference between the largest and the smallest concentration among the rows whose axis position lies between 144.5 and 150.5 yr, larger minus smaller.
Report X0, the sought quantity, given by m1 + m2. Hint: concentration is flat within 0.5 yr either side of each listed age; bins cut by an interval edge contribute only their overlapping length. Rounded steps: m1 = 2.216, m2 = 1.04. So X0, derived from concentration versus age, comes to 3.3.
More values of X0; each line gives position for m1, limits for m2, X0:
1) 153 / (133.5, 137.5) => 6.8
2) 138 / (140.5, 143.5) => 3.0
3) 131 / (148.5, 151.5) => 2.6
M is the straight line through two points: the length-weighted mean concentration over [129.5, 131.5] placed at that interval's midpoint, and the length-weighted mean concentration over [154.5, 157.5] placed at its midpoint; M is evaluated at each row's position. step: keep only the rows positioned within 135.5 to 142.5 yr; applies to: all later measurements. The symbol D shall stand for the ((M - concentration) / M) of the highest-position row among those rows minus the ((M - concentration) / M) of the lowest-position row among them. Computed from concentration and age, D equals -0.36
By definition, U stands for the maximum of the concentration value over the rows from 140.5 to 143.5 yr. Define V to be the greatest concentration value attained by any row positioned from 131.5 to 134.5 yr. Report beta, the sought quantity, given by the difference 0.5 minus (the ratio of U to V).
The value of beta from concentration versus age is -1.37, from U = 4.299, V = 2.3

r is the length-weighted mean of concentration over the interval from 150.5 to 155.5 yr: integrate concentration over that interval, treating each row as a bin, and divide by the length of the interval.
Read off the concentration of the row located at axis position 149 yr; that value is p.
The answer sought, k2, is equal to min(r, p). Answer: 6.1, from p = 6.091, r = 6.3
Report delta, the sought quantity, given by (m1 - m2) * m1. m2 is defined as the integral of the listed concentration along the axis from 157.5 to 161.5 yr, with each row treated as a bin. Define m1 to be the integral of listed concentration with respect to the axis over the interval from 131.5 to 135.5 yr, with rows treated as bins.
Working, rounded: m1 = 8.7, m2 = 22.4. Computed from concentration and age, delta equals -119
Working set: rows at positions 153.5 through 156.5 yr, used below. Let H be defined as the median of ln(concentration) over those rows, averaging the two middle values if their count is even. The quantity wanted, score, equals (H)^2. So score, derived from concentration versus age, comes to 3.3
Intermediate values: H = 1.81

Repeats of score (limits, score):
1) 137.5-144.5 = 2.0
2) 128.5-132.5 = 0.9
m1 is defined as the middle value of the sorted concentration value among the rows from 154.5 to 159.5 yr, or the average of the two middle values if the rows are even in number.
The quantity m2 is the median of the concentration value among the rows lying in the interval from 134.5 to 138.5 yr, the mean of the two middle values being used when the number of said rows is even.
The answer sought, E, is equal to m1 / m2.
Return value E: 2.3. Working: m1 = 5.6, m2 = 2.4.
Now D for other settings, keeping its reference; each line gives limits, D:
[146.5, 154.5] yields 0.08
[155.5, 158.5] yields 0.00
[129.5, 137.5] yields 0.37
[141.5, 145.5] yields -0.12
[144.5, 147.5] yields -0.02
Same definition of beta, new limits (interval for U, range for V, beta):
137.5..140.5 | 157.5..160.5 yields -0.08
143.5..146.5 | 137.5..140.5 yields -1.01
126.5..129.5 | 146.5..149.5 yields -0.06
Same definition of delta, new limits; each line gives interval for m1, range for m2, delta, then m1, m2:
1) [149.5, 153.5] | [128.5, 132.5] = 382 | 25.4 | 10.3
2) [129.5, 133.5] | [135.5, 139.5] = -12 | 9.7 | 11.0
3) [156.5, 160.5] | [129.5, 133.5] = 297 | 22.7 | 9.7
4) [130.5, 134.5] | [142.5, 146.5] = -93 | 9.1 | 19.3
